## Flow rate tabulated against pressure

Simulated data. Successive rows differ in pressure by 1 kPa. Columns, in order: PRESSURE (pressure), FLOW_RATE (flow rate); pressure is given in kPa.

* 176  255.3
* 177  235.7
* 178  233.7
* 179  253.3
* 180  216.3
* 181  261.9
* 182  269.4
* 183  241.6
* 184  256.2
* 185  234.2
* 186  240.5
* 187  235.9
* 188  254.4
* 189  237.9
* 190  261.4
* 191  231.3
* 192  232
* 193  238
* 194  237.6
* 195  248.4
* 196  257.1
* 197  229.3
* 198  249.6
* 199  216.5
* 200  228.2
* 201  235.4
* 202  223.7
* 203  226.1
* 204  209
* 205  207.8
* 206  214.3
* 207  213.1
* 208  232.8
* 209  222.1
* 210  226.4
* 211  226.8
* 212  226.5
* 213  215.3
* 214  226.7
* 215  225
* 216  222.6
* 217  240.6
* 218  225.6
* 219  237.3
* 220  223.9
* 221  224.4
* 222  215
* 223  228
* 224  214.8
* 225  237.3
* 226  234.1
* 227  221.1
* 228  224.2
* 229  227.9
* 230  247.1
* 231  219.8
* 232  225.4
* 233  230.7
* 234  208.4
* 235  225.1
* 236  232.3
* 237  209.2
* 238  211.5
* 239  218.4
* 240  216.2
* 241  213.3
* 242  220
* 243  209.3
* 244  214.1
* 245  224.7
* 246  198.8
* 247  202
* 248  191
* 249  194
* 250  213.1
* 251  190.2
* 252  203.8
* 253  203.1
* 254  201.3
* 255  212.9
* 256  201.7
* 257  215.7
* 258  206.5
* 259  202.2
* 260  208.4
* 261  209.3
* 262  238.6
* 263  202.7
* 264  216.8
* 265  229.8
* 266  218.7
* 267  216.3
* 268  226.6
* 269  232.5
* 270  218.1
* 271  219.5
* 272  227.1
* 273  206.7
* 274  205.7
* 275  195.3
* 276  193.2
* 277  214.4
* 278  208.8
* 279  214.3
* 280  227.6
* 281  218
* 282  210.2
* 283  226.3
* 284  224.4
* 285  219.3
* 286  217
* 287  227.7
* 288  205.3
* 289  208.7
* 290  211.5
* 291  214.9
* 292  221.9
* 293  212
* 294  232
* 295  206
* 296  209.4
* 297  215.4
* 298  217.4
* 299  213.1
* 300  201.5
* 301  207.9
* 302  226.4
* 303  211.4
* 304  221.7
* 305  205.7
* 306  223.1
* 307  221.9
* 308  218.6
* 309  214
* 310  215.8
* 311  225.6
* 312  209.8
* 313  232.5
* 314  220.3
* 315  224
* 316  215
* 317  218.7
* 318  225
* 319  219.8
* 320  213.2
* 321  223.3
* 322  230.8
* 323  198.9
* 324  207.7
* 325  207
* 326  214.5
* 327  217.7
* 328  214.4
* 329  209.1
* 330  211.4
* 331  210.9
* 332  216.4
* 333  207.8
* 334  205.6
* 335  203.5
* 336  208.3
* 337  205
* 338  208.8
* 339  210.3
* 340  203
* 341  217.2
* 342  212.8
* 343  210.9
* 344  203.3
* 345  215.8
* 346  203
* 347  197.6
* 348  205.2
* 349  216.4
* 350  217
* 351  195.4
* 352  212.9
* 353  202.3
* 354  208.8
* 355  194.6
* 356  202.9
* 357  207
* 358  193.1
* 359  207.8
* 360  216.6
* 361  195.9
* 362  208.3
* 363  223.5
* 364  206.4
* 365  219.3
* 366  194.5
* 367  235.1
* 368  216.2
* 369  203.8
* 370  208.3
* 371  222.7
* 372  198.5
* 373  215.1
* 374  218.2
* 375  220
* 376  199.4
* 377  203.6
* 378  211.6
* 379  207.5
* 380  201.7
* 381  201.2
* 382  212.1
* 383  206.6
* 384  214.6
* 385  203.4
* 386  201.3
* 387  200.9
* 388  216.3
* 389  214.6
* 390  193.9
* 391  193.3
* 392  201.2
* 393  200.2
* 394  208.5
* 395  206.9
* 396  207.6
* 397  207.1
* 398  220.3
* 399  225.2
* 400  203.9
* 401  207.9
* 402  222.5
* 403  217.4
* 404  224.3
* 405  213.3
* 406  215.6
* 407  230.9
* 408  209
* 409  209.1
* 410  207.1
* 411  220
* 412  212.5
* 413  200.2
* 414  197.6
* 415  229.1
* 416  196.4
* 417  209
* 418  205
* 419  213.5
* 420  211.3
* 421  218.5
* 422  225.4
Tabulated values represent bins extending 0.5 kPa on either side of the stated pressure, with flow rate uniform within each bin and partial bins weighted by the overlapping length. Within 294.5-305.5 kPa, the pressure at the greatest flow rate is 302 kPa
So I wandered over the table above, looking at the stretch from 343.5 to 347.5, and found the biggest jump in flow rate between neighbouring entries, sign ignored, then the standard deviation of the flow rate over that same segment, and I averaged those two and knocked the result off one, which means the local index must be -9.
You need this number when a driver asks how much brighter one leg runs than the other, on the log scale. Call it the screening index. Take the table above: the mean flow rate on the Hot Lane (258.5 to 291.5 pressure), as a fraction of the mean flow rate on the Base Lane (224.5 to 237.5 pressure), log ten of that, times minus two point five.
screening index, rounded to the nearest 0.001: 0.053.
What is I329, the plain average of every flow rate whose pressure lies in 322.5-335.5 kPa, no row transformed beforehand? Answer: 210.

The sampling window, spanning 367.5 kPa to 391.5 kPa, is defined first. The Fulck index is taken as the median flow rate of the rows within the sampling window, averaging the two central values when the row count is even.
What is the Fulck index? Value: 207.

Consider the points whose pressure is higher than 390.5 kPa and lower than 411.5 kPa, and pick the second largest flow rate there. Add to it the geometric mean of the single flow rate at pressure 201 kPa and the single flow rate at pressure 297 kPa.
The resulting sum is 450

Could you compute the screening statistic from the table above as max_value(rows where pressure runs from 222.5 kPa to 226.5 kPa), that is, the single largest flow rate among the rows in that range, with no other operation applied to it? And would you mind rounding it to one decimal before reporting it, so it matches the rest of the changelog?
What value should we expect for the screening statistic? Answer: 237.3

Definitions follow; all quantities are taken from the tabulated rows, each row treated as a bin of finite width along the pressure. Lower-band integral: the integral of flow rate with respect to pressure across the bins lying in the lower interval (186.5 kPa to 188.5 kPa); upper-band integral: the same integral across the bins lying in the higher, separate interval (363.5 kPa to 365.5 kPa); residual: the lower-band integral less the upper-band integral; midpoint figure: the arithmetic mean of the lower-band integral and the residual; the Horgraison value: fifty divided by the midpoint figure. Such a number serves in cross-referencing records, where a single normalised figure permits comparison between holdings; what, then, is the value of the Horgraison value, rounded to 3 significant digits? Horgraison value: 0.180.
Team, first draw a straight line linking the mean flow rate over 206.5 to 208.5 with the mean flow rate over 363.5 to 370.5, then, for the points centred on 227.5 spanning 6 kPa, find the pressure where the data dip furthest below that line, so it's 227 kPa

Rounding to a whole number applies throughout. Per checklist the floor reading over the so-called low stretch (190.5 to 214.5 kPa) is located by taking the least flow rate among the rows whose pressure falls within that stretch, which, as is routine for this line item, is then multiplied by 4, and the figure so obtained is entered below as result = 831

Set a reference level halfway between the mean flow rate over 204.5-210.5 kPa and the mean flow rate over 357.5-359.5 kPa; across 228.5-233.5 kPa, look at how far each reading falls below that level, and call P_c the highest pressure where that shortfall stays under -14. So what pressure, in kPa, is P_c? 233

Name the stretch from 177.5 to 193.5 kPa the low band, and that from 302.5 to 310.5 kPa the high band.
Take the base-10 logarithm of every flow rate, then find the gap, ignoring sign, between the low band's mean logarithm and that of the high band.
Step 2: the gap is 0.051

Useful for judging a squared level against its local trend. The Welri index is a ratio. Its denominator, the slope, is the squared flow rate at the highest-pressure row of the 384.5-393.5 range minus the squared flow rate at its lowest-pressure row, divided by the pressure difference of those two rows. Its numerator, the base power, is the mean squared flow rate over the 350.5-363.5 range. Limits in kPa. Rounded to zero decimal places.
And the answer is -262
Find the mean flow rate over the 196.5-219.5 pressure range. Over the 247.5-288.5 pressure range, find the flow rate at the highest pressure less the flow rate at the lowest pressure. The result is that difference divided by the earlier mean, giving 0.06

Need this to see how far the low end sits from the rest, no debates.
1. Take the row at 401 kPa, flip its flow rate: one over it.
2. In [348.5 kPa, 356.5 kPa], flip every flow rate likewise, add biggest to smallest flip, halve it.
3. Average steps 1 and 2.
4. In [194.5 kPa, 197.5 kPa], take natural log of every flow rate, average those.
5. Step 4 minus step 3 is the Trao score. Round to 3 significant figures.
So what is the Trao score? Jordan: 5.50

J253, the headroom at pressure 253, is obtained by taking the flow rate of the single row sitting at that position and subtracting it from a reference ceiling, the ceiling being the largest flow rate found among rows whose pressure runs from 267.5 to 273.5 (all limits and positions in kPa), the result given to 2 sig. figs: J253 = 29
